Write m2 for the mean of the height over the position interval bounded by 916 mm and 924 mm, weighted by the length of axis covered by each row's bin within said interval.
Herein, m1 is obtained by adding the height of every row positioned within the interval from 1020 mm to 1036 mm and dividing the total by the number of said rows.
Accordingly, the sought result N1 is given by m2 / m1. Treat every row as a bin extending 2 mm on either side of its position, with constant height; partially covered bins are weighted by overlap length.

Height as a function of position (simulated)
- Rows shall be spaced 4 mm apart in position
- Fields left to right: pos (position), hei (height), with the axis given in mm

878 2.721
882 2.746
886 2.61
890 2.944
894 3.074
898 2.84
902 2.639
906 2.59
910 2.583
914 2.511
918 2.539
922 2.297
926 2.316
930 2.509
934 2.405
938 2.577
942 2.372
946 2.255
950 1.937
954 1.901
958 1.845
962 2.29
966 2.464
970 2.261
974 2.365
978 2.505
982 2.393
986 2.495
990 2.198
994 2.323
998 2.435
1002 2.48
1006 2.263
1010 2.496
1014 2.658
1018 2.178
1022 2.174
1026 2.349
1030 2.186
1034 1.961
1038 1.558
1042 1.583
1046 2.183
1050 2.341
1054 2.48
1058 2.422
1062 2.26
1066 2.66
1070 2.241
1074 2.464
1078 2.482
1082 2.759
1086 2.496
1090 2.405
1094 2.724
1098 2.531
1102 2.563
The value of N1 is 1.12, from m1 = 2.17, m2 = 2.4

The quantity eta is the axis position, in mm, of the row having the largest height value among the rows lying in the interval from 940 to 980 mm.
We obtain 978 mm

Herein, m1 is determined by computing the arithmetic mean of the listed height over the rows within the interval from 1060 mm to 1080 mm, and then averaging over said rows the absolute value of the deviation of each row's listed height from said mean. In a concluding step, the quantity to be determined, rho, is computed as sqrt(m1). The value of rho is 0.370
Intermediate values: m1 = 0.14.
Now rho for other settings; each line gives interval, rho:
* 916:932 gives 0.330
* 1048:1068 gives 0.332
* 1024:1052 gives 0.526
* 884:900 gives 0.377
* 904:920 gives 0.175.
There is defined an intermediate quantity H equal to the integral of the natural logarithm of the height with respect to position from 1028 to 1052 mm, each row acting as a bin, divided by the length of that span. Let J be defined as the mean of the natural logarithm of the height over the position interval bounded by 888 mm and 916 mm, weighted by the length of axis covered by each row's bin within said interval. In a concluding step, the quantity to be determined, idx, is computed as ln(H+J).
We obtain 0.51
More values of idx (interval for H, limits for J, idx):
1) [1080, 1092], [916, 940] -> 0.60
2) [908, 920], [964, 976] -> 0.58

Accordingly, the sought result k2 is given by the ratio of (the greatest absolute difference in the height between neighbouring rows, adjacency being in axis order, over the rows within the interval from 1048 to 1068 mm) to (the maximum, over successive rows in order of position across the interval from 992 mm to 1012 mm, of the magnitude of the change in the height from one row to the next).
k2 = 1.7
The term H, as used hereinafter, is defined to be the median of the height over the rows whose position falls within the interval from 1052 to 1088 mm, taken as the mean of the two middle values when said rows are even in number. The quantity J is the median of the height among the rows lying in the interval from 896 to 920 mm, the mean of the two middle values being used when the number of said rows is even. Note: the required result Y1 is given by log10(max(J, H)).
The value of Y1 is 0.41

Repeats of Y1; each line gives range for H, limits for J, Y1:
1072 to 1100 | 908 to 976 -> 0.40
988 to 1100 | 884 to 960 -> 0.40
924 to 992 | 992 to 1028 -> 0.37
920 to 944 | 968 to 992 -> 0.38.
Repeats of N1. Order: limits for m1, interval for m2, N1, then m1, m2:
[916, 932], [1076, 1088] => 1.07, 2.42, 2.6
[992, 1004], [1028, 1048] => 0.79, 2.41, 1.9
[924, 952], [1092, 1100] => 1.12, 2.34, 2.6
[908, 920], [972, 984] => 0.95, 2.54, 2.4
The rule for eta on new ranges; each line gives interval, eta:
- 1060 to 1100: 1082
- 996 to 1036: 1014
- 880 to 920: 894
